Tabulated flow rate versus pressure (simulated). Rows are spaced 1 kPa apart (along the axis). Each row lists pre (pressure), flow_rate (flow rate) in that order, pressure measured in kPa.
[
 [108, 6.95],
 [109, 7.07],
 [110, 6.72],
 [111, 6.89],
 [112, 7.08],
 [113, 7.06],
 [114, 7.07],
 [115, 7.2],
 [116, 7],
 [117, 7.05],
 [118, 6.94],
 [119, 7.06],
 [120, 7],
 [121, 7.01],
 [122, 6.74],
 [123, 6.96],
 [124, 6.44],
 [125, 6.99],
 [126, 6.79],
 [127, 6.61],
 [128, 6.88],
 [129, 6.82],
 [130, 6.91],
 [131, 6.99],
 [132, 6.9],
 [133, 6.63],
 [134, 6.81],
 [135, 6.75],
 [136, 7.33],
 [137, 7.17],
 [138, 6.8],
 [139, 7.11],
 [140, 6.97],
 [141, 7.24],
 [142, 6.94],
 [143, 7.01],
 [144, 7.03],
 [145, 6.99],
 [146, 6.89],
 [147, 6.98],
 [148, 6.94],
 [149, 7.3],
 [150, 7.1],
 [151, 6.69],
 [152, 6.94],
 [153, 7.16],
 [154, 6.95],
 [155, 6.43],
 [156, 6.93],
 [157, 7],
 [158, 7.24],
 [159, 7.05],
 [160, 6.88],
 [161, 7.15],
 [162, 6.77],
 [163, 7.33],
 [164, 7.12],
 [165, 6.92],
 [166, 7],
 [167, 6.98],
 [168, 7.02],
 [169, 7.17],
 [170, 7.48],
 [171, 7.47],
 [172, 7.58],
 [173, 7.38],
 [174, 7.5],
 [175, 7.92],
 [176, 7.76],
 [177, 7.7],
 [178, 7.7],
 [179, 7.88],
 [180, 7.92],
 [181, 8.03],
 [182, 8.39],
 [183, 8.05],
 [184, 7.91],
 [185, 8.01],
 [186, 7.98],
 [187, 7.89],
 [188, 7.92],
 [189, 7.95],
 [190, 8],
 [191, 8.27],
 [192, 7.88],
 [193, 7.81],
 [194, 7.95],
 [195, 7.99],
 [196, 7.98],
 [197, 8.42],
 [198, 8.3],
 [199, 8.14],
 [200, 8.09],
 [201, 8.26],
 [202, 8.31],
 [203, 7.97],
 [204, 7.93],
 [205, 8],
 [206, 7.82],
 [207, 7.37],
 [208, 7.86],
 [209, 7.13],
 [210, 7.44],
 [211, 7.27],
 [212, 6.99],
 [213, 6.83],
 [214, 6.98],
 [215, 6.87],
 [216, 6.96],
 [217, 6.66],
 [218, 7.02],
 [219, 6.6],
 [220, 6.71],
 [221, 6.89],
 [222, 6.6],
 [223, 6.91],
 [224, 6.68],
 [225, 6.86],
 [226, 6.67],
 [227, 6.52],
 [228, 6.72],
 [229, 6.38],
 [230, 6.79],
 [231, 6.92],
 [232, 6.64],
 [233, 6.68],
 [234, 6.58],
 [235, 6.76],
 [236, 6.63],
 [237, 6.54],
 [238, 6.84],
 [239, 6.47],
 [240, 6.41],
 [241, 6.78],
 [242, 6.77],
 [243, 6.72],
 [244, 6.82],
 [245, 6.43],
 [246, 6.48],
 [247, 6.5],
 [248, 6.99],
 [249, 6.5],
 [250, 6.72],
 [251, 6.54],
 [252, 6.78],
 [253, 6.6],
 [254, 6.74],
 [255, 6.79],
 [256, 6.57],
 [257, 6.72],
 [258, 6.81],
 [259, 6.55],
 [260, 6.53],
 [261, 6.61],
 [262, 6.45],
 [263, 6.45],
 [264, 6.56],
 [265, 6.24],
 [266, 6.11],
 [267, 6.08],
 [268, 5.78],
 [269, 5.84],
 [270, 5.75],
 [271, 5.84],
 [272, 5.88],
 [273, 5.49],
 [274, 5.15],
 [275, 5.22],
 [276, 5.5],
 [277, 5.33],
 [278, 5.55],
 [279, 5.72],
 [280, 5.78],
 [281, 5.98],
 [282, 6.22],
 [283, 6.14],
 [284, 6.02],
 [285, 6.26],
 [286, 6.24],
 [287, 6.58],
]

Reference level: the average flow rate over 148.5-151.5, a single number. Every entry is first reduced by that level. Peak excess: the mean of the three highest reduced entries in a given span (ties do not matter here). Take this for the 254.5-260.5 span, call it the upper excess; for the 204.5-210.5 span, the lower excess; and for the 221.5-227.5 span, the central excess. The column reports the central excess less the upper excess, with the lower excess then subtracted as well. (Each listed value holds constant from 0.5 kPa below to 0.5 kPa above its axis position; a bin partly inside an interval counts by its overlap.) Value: -0.8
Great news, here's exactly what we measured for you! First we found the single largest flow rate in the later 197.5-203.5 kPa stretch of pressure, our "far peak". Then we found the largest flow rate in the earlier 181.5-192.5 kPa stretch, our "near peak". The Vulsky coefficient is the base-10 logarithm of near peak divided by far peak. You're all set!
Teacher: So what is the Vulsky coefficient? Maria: 0.00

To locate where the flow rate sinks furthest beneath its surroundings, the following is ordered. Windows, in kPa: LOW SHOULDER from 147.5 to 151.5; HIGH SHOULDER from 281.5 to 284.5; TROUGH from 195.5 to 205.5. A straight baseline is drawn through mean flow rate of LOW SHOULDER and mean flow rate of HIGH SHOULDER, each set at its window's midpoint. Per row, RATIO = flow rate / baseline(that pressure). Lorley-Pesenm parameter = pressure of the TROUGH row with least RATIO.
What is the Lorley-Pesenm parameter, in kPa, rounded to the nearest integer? 196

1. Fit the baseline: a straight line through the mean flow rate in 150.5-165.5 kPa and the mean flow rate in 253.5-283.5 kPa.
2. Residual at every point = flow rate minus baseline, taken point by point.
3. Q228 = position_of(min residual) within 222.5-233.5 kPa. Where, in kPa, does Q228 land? 229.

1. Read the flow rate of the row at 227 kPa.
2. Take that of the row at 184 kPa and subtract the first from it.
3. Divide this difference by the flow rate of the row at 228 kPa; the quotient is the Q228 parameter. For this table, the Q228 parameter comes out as 0.21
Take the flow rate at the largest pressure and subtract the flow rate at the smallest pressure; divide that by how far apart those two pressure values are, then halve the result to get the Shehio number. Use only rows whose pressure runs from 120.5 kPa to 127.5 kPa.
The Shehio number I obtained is -0.033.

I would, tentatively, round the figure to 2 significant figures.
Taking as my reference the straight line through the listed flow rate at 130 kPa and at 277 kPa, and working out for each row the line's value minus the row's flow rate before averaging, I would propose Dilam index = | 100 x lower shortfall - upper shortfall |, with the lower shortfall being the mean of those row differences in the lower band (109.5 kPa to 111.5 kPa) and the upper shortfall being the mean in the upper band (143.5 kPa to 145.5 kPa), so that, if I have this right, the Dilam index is 32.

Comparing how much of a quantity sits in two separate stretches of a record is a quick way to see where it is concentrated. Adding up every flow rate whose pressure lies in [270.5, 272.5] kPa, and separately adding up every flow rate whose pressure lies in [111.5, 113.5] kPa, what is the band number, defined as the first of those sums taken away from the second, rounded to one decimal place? 2.4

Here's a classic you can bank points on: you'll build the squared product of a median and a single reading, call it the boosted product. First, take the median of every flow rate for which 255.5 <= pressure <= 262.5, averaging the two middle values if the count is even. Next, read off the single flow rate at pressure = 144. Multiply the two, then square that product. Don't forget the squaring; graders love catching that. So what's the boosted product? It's 2133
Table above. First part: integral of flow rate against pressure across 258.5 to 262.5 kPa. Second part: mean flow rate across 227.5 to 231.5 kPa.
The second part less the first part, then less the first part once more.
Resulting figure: -45.6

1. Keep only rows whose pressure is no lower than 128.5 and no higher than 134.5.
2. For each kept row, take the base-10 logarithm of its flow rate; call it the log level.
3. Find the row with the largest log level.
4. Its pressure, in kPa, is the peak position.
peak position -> 131 kPa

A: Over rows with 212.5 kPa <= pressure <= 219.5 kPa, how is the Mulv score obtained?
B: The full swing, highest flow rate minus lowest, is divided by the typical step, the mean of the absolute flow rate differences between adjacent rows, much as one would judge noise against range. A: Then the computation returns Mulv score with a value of 1.76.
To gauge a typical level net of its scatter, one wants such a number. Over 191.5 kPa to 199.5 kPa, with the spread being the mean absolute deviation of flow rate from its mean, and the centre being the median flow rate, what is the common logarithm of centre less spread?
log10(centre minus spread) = 0.89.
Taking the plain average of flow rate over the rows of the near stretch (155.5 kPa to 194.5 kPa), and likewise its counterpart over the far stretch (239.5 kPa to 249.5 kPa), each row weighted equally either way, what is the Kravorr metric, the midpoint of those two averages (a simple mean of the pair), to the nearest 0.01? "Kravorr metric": 7.10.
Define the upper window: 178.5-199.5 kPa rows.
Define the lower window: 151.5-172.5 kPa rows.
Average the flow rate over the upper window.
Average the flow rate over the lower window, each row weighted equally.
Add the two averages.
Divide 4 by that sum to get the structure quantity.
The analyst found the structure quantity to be 0.265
